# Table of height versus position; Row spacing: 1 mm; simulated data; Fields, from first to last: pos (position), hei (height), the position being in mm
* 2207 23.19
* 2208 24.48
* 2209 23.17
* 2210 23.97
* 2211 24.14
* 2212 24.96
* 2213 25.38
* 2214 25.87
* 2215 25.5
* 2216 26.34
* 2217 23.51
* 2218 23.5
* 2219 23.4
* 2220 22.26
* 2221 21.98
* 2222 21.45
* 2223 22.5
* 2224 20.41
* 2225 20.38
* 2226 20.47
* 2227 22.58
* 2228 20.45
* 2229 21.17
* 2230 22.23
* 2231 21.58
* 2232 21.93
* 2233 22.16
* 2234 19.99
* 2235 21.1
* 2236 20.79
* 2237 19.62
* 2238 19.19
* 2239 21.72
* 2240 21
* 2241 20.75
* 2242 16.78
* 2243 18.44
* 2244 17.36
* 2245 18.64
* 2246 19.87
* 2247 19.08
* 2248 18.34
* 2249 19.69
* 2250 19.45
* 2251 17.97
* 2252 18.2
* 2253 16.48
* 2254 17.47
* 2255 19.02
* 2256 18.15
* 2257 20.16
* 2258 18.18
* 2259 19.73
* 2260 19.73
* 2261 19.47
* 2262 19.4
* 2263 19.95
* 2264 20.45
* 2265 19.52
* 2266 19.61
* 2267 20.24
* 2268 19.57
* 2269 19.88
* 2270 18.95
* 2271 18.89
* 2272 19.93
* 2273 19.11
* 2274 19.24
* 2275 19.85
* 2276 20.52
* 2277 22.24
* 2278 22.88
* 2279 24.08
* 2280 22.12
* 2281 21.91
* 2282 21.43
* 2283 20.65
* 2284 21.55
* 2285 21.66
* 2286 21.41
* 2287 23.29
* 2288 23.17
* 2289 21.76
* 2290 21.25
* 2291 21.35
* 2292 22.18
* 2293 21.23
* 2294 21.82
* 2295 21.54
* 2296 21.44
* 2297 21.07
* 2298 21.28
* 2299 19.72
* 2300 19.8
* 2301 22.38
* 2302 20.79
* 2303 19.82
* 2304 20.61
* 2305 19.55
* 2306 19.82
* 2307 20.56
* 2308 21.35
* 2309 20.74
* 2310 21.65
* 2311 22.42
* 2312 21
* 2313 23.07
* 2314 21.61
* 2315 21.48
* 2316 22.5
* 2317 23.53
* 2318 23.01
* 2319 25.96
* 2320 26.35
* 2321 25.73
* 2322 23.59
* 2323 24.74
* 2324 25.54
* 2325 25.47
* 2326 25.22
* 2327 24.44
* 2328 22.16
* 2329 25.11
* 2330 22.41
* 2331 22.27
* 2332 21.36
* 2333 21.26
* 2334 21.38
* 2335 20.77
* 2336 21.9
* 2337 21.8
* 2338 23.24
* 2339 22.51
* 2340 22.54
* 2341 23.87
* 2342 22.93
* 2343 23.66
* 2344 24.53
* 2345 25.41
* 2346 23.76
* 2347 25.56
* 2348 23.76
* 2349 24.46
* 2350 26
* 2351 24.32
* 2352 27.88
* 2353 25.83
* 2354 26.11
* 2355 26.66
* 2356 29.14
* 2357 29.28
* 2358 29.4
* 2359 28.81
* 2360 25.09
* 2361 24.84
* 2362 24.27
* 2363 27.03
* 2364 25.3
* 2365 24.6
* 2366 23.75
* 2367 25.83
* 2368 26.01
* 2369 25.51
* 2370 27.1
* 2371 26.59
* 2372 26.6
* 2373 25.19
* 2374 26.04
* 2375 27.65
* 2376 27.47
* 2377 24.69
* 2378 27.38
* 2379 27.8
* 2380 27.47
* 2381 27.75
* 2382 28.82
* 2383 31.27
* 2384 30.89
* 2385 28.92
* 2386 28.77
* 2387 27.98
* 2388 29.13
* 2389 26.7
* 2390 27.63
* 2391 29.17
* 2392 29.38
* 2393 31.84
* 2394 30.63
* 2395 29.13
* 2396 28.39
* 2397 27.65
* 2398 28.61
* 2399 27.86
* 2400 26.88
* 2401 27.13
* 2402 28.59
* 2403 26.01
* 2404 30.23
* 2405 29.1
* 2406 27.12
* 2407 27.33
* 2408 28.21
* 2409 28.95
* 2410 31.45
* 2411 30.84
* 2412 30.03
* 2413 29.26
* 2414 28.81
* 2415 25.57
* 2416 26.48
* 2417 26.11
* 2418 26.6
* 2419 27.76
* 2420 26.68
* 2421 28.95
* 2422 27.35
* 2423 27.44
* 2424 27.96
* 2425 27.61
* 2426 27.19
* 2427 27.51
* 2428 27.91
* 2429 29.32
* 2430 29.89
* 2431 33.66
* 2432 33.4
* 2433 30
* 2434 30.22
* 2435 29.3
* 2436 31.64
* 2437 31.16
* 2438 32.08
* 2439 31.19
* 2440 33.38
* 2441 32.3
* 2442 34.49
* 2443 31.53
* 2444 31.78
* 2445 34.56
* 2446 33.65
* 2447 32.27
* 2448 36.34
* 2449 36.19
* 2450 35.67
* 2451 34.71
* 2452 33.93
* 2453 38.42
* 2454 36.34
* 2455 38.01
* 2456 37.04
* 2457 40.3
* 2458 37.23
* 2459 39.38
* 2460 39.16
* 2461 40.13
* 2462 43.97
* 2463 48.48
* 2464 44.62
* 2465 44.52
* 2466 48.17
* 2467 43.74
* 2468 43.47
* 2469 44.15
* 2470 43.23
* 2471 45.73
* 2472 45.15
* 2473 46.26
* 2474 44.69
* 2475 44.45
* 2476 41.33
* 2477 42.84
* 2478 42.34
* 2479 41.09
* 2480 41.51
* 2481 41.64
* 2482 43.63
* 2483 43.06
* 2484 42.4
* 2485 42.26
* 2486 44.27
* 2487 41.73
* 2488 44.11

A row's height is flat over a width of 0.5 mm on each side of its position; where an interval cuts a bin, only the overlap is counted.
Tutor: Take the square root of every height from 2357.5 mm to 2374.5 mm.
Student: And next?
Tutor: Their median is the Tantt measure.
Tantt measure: 5.1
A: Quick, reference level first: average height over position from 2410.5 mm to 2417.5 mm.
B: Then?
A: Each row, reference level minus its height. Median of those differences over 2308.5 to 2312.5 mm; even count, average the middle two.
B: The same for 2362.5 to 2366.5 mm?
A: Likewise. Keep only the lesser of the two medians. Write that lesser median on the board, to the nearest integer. 3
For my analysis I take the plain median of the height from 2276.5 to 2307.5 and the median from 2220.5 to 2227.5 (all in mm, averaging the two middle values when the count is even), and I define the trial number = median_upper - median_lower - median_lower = -21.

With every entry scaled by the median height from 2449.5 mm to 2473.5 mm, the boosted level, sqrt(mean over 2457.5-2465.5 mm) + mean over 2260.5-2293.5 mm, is 1.50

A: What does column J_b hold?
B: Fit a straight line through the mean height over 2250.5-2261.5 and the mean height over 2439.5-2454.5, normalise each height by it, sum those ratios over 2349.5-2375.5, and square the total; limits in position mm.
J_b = 626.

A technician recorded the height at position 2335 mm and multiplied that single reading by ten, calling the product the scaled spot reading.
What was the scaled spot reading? 208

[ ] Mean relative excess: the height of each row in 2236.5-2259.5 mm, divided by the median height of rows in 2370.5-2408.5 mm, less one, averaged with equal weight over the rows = -0.32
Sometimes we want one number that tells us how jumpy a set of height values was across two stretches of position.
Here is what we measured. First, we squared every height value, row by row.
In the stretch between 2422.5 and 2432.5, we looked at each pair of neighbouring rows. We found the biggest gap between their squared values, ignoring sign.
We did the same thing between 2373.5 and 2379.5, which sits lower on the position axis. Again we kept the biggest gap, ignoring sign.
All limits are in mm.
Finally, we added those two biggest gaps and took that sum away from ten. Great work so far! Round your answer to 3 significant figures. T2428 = -375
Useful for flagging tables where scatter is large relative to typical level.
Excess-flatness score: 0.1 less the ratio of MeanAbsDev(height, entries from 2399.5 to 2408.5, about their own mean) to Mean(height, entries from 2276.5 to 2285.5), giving 0.052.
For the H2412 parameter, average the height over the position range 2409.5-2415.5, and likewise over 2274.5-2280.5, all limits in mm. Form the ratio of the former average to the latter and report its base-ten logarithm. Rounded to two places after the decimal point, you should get 0.13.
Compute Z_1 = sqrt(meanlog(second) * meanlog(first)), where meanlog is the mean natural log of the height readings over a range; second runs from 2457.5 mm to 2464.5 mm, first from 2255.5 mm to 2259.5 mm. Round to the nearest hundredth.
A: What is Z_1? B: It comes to 3.32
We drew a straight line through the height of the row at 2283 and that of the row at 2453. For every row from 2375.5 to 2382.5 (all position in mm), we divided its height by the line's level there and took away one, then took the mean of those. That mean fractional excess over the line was -0.11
